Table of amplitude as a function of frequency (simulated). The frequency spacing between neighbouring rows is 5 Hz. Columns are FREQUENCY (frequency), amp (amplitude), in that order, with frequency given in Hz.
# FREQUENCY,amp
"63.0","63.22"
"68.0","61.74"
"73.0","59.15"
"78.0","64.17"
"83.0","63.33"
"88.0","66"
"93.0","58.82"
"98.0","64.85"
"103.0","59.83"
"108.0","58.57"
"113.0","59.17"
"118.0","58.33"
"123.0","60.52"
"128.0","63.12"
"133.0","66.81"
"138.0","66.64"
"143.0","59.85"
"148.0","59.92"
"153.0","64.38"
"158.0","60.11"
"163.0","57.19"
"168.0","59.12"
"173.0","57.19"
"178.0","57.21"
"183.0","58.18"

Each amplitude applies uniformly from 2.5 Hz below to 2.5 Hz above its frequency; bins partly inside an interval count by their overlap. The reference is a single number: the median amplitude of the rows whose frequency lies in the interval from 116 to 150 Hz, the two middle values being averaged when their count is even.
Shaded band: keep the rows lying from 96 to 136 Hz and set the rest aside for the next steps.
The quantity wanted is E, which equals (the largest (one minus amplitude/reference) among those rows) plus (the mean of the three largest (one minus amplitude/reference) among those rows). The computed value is 0.066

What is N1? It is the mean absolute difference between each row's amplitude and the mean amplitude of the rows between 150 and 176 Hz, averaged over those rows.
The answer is 2.1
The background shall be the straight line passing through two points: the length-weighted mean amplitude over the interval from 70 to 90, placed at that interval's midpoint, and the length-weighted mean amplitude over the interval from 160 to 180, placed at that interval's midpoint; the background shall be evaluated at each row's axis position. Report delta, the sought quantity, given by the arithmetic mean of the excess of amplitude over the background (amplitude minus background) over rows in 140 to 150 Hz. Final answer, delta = 0.7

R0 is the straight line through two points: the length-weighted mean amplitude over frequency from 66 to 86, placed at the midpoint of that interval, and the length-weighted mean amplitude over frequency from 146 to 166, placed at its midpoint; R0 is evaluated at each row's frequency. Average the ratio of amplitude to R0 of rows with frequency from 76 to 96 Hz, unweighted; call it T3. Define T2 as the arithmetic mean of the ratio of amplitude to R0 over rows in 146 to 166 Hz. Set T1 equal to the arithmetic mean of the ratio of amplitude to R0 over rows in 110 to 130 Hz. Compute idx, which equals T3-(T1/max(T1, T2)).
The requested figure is 0.03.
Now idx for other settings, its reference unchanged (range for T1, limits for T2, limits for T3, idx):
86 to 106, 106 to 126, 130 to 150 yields 0.04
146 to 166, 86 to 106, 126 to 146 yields 0.06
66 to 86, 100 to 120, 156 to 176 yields -0.03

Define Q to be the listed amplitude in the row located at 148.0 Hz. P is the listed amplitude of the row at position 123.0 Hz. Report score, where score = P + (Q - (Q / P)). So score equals 119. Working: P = 60.52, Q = 59.92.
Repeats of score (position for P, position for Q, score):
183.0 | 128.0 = 120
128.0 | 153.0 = 126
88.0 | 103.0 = 125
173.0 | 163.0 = 113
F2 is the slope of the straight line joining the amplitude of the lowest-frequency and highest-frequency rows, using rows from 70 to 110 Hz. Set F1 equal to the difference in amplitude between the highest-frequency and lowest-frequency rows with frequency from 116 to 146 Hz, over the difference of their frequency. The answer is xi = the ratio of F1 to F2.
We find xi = -3.7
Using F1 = 0.06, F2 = -0.02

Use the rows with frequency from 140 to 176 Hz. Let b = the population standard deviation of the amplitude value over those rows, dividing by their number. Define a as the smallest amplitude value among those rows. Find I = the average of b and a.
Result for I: 29.7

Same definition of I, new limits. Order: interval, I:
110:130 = 30.1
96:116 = 30.5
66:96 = 30.7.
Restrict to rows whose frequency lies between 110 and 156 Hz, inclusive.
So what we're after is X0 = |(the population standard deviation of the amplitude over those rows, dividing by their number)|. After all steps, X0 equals 3.06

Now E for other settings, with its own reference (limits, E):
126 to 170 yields 0.085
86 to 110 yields 0.056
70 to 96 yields 0.030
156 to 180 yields 0.110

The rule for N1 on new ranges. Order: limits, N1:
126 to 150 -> 2.8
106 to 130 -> 1.5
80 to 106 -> 2.6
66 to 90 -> 1.9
